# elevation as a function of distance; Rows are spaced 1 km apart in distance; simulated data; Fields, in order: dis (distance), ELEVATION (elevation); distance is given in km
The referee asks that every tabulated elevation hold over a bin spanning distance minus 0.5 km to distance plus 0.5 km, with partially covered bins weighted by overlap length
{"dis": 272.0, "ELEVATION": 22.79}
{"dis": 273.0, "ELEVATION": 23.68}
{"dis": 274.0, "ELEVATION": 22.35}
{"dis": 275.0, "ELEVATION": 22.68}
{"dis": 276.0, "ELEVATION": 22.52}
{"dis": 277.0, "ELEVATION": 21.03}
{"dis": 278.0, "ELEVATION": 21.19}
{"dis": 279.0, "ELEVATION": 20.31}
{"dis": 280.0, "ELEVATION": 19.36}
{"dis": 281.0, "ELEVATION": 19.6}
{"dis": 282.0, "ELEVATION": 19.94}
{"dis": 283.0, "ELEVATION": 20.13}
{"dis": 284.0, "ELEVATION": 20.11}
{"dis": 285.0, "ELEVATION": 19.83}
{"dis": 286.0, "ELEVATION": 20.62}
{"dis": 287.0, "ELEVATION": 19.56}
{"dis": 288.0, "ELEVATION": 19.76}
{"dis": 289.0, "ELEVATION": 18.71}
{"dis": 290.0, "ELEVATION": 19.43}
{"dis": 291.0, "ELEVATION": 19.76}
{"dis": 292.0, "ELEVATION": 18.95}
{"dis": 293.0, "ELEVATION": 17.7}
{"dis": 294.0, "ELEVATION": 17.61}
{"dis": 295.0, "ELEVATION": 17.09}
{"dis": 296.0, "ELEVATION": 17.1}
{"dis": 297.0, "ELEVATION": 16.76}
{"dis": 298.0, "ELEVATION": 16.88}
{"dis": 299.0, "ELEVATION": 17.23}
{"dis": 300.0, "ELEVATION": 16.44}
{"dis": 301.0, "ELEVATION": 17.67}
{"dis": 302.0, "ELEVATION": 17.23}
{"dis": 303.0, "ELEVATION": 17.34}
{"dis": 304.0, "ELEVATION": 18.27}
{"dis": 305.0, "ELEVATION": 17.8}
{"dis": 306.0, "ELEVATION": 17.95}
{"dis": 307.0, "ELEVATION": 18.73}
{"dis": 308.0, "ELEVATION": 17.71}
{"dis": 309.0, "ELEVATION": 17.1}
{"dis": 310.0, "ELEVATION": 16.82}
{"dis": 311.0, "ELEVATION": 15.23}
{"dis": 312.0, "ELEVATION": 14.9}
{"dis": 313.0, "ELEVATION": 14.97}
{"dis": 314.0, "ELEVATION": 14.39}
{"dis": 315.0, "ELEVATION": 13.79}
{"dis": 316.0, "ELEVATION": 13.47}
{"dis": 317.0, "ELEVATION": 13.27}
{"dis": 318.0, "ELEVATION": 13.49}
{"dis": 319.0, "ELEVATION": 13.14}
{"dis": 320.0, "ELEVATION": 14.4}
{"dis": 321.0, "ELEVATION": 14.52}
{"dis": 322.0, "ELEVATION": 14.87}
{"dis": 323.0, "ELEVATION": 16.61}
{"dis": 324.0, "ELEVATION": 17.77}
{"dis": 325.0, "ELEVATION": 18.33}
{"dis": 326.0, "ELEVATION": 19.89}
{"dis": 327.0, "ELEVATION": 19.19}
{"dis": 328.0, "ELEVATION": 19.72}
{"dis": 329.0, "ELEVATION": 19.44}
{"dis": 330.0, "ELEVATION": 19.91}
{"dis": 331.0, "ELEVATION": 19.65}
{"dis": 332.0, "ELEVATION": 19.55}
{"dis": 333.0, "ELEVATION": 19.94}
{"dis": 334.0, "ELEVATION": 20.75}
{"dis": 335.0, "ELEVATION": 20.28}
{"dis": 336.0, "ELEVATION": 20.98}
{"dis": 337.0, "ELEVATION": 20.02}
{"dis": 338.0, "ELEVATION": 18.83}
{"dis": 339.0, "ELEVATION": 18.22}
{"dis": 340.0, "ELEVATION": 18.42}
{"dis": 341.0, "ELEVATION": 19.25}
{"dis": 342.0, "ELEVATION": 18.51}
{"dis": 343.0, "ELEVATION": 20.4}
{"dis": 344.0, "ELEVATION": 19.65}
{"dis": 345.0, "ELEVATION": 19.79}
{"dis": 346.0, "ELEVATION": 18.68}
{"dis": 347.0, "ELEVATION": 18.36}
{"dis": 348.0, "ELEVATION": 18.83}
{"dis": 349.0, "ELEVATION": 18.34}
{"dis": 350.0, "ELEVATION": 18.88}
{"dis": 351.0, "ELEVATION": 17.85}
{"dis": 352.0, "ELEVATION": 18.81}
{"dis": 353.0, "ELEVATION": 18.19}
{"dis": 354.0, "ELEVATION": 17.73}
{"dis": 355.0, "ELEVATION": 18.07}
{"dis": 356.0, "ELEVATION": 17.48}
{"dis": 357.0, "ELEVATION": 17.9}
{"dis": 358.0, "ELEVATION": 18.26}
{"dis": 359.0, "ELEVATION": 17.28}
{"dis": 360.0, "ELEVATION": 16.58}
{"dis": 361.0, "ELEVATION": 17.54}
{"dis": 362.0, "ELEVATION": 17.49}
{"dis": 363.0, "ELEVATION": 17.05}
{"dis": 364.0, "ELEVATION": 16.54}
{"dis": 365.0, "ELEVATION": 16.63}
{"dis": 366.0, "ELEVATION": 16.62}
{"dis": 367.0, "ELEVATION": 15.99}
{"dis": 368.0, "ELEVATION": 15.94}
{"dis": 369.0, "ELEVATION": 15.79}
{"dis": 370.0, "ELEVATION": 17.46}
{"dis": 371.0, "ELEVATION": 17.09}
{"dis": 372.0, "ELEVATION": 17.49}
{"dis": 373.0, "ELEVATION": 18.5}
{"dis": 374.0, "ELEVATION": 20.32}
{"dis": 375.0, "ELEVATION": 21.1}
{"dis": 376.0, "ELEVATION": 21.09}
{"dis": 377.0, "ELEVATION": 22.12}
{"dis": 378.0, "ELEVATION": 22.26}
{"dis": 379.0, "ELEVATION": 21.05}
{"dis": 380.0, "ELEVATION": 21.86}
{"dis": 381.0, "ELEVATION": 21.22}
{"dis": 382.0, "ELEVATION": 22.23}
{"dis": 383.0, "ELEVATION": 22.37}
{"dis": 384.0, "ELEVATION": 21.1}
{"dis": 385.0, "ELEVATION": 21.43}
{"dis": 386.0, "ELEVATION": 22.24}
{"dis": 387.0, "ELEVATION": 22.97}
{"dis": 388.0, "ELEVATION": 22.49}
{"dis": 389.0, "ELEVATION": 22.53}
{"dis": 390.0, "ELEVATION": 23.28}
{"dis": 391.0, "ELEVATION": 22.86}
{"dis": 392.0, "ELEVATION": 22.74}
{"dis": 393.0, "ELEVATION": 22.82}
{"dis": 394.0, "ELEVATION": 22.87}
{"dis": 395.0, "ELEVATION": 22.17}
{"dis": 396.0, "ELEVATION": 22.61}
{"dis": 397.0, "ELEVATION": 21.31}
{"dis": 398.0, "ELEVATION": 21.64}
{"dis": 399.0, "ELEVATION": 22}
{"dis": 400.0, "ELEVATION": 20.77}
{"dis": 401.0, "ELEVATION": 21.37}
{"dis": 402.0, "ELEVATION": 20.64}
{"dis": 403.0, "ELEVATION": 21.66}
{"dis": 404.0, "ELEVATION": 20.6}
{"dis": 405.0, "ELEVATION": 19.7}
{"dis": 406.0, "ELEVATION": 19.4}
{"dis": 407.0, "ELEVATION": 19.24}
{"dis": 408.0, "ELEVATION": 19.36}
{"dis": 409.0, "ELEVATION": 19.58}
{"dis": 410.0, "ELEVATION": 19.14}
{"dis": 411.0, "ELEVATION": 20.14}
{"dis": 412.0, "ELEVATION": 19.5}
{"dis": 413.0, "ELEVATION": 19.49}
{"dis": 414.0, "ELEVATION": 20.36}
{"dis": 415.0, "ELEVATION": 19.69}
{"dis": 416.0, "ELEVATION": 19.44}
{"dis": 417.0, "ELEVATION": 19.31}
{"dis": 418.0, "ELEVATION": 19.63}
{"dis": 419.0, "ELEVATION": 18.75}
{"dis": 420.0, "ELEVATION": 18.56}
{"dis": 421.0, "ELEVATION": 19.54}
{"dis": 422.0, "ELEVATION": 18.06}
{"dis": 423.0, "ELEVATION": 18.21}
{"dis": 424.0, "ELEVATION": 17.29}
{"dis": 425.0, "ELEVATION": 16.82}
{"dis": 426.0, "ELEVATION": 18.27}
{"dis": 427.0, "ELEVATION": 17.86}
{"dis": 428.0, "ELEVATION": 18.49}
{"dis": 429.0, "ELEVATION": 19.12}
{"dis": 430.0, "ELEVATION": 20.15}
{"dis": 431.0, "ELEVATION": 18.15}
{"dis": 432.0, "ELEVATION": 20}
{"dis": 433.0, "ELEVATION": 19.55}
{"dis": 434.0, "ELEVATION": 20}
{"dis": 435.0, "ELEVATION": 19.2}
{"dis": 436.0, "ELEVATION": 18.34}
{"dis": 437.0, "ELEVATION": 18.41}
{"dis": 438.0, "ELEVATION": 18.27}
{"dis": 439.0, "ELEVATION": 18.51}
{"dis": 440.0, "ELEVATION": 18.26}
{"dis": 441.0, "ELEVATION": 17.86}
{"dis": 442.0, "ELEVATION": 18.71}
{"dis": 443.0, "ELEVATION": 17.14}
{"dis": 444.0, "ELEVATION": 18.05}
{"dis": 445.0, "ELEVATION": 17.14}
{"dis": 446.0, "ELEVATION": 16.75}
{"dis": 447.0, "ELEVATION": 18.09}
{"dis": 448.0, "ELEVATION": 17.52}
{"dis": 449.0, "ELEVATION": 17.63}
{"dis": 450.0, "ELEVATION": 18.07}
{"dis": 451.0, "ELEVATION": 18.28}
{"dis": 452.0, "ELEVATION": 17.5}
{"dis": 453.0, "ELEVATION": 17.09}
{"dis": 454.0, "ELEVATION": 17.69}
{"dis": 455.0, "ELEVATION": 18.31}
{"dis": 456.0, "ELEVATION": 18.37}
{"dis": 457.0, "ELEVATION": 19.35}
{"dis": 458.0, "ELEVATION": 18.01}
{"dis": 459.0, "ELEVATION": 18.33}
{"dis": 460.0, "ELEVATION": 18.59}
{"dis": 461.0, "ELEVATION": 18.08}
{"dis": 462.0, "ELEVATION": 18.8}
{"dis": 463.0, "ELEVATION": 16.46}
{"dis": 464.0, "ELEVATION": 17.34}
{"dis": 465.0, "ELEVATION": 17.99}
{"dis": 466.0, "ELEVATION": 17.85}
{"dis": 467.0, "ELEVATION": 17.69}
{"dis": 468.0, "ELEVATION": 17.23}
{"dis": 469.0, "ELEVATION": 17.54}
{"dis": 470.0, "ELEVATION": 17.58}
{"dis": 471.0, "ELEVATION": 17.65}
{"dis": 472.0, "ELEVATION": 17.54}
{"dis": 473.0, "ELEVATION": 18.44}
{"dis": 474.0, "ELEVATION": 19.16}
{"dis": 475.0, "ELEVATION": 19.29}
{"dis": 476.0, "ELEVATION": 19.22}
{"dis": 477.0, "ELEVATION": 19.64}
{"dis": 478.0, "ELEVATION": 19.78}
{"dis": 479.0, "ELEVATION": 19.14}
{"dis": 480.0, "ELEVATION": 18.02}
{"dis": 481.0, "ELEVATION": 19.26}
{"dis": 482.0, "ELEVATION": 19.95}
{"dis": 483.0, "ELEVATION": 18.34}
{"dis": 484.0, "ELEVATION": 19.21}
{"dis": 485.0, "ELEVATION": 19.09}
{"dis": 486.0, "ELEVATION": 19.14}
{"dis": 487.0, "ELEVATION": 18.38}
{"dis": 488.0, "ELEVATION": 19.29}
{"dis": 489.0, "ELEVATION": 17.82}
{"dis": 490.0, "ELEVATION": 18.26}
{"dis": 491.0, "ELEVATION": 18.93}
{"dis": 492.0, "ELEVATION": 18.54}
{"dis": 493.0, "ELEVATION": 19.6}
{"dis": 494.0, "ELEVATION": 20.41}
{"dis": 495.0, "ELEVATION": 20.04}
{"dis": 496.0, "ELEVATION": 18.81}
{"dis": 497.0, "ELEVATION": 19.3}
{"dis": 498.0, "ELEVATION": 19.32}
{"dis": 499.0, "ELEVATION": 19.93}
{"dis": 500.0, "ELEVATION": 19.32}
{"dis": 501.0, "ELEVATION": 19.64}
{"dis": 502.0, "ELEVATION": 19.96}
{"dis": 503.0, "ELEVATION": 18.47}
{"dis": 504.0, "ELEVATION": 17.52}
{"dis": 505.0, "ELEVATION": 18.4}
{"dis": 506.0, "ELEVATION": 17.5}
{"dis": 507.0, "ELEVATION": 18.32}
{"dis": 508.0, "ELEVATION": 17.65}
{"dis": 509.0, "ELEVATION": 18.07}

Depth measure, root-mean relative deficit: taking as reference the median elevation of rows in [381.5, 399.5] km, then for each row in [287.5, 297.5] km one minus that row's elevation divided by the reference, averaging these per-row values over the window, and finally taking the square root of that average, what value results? 0.430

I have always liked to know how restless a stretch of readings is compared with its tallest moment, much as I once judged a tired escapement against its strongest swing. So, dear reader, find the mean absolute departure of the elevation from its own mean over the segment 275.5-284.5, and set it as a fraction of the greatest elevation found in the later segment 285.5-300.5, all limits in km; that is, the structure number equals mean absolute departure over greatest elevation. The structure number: 0.04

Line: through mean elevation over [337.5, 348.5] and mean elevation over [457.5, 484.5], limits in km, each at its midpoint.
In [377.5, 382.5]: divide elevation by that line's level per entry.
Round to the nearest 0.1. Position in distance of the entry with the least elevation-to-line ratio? 379.0 km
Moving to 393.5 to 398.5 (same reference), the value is 397.0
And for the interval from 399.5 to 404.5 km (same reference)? 404.0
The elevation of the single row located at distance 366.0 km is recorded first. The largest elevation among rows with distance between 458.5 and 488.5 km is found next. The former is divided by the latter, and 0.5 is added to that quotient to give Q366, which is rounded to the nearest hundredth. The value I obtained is 1.33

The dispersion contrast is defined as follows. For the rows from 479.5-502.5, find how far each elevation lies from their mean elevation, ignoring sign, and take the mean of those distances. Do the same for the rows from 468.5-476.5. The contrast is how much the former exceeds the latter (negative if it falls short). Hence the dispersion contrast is -0.2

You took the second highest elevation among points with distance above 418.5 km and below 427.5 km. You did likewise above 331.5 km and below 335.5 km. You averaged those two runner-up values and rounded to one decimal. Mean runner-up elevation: 19.5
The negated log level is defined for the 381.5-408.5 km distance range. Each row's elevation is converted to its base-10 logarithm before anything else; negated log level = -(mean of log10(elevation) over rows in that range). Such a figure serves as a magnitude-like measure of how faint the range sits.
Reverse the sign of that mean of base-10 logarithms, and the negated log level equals -1.33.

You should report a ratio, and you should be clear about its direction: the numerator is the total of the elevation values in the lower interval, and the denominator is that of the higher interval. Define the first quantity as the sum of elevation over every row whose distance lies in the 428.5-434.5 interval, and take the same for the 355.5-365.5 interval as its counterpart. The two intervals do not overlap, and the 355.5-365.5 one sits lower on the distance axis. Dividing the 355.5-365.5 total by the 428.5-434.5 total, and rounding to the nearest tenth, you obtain 1.5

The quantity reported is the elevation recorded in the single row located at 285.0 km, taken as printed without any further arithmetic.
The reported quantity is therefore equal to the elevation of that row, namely 19.83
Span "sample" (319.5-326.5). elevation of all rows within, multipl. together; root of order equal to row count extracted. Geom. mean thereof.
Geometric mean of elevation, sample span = 16.5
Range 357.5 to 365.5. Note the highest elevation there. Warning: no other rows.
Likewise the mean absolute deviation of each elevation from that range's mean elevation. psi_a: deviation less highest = -17.8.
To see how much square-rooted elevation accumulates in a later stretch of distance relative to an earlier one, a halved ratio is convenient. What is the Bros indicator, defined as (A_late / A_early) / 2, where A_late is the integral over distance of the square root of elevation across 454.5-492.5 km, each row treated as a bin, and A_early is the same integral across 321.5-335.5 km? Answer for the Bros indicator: 1.3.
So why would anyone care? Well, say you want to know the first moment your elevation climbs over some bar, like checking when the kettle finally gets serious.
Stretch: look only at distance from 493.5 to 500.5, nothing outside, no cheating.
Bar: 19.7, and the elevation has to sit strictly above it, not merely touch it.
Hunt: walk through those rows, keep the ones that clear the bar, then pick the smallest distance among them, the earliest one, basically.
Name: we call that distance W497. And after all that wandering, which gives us 494.0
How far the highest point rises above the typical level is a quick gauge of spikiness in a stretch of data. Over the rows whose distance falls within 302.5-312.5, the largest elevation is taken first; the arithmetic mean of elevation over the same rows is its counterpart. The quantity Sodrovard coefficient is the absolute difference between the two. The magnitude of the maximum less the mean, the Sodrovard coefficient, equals 1.5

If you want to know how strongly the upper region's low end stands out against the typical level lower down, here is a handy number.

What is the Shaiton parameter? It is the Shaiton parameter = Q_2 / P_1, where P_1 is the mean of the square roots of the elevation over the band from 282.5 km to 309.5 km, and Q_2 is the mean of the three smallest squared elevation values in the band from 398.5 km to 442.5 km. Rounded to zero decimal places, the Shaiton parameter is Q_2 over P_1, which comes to 70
